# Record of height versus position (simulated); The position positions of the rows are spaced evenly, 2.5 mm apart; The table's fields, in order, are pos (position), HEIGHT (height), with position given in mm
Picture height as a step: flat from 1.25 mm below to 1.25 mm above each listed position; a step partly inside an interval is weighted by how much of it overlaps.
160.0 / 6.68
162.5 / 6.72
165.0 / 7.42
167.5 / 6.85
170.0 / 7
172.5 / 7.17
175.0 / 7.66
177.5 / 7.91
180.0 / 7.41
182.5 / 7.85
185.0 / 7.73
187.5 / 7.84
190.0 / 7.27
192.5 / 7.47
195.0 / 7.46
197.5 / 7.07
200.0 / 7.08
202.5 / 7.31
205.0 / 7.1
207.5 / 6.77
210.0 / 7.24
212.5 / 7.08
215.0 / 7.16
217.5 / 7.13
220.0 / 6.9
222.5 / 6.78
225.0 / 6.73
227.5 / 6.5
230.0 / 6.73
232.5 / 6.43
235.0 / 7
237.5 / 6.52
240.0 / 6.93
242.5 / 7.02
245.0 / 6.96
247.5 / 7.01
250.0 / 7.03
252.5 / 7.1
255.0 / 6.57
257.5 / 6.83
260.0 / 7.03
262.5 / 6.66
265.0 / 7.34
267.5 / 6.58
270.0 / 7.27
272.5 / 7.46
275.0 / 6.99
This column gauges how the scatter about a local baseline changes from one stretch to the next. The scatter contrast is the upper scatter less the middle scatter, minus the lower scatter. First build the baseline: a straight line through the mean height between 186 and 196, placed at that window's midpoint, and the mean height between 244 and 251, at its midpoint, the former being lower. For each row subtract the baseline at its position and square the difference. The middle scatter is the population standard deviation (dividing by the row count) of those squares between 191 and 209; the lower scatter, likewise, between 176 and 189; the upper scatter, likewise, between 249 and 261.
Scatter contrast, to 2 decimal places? -0.09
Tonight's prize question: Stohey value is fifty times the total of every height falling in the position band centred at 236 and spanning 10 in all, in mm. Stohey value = 1344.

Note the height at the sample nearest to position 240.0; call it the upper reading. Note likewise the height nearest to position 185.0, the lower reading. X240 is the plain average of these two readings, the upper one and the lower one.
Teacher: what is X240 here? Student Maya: 7.33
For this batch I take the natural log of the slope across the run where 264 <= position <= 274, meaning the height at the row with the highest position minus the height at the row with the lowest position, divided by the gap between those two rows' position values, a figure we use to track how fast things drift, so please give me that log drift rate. -4.1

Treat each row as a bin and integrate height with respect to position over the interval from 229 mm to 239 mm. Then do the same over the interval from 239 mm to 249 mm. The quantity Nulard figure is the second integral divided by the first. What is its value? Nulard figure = 1.05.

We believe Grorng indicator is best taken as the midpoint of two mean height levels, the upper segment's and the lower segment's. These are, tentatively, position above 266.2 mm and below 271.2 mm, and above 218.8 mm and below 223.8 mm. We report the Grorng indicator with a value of 6.88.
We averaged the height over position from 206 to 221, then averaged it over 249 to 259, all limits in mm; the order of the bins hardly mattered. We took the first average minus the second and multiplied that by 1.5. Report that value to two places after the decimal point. 0.25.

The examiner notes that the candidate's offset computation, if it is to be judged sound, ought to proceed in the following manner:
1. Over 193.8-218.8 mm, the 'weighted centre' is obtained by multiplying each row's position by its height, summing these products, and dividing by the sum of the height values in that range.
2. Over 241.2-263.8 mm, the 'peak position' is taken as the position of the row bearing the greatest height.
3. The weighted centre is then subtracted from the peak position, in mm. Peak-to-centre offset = 46.3 mm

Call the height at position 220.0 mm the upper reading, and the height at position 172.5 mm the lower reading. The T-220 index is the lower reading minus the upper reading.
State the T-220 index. 0.3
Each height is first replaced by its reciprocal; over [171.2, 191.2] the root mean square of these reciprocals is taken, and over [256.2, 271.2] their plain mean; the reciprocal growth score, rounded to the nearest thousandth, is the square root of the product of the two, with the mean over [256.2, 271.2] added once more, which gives 0.282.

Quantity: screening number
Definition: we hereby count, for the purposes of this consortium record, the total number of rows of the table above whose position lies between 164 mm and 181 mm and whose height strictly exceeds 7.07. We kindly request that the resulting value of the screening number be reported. 5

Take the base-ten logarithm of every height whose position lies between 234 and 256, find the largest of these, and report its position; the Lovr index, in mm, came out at 252.5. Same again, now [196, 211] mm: 202.5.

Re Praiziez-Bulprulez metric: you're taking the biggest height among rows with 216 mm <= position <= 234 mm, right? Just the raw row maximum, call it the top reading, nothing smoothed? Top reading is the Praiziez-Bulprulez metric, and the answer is 7.13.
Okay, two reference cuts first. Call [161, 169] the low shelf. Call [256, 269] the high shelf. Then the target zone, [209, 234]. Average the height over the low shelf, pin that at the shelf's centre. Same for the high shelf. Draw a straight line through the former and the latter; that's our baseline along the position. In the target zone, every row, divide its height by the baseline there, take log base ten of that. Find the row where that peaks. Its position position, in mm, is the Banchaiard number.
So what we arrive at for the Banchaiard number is 210.0 mm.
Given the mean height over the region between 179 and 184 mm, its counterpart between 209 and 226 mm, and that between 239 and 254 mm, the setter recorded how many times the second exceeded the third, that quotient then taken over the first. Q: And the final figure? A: 0.131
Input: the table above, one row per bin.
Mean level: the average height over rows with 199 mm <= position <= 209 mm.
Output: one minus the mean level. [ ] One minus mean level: -6.07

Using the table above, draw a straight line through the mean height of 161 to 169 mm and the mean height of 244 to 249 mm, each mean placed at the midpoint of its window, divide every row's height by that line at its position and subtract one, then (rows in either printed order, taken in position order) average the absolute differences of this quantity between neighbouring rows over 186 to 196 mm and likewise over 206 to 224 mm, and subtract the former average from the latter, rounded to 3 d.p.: -0.011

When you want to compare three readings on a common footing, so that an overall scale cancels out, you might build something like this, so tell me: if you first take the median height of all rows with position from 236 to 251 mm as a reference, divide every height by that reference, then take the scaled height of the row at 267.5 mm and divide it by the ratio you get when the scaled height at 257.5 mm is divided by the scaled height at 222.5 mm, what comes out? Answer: 0.94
